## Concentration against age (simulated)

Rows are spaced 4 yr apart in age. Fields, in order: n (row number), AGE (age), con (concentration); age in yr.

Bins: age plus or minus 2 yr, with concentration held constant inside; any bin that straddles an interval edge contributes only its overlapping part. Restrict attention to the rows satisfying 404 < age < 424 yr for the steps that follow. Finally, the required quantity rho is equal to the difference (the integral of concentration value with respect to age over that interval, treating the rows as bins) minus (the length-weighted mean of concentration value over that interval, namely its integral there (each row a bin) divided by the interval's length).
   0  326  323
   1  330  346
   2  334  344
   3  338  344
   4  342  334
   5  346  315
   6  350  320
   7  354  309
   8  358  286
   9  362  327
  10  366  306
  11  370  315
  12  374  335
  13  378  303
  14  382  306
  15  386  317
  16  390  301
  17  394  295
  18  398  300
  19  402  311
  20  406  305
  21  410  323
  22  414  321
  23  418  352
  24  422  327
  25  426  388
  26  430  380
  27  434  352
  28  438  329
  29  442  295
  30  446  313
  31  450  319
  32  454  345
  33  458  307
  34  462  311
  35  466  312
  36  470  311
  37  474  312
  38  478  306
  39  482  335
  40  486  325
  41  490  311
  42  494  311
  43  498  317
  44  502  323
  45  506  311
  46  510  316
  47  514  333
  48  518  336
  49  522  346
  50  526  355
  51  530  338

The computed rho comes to 6186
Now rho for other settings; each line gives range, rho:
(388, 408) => 5746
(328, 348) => 6395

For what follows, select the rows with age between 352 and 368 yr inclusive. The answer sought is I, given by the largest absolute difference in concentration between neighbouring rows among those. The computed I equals 41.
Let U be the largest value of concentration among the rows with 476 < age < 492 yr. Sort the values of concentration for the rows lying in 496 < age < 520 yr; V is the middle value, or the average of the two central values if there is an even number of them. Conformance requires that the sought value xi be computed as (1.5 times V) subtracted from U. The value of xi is -145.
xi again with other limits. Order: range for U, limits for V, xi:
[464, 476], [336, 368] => -164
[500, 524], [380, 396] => -109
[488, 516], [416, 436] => -195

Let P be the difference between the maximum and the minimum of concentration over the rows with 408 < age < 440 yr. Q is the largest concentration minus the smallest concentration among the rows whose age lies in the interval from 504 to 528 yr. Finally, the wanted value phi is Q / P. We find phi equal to 0.7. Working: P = 67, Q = 44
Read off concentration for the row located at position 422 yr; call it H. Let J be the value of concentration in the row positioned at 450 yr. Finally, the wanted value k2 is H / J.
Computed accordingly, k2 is 1.03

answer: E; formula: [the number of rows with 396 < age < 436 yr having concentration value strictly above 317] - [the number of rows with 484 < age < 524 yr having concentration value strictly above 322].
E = 2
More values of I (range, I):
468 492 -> 29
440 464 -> 38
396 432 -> 61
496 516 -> 17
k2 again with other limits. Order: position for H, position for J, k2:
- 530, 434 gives 0.96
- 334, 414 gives 1.07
